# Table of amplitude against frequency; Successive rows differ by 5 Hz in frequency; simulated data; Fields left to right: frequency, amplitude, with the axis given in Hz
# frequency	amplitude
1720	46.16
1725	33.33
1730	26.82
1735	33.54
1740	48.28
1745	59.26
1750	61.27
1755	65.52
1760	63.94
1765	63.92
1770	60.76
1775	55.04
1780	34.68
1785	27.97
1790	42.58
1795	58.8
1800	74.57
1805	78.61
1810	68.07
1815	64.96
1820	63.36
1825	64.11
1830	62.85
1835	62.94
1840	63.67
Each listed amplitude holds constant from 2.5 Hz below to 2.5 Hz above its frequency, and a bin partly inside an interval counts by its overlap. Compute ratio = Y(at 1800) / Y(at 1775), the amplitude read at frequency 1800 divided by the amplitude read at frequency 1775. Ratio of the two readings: 1.4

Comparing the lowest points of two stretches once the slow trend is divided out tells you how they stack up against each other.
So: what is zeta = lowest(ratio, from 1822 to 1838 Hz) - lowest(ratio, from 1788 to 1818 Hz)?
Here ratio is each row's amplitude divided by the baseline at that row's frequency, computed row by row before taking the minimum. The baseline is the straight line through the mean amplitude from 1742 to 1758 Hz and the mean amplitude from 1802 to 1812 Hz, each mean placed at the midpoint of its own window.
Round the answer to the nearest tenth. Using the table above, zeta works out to 0.2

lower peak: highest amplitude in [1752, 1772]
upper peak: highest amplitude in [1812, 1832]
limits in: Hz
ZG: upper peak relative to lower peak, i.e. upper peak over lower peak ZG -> 0.99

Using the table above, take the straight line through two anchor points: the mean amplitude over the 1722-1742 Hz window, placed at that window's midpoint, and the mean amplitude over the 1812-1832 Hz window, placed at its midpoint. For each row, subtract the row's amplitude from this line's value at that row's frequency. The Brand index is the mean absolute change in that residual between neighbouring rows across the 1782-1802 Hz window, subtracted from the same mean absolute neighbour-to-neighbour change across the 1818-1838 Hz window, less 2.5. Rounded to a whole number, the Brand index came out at -15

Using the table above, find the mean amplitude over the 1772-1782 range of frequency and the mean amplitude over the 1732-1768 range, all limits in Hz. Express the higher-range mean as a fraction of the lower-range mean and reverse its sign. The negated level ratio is -0.8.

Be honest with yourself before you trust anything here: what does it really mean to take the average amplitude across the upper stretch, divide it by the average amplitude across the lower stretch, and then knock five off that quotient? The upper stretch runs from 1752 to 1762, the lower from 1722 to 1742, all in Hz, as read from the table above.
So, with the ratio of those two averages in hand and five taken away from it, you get -3.18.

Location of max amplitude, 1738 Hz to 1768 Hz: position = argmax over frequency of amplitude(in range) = 1755 Hz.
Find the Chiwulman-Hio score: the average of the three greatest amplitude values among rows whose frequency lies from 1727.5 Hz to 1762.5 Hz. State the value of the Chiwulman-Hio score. 63.6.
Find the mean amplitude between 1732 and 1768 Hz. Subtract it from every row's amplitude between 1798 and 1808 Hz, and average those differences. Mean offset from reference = 20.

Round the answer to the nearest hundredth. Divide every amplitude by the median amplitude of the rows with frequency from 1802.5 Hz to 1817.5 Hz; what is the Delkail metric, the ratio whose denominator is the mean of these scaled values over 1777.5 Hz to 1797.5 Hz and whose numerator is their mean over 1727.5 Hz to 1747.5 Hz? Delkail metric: 1.02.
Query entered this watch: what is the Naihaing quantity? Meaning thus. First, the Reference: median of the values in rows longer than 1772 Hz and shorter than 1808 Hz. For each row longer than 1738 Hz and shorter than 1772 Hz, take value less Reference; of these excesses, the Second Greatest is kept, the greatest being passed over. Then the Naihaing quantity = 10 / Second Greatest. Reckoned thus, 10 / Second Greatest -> 1.1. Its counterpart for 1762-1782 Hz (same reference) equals 1.7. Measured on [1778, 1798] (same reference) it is -0.8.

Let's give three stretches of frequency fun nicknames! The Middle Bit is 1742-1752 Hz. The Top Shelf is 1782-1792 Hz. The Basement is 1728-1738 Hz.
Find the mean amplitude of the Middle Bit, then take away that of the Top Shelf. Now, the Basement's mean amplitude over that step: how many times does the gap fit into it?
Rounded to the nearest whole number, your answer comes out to 1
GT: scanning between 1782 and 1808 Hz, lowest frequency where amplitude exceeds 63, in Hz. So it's 1800 Hz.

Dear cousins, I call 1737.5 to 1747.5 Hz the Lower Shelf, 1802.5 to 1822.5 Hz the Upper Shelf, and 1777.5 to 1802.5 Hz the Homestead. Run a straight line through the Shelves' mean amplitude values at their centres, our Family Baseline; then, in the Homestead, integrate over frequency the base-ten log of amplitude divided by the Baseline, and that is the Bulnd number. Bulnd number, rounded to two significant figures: -3.9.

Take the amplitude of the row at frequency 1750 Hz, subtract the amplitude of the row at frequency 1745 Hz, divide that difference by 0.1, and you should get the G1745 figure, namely 20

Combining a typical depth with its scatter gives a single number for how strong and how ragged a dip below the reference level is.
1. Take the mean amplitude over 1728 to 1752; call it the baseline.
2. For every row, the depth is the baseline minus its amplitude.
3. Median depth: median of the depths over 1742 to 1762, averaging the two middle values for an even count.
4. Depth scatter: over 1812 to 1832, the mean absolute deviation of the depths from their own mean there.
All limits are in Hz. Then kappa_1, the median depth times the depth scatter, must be -12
